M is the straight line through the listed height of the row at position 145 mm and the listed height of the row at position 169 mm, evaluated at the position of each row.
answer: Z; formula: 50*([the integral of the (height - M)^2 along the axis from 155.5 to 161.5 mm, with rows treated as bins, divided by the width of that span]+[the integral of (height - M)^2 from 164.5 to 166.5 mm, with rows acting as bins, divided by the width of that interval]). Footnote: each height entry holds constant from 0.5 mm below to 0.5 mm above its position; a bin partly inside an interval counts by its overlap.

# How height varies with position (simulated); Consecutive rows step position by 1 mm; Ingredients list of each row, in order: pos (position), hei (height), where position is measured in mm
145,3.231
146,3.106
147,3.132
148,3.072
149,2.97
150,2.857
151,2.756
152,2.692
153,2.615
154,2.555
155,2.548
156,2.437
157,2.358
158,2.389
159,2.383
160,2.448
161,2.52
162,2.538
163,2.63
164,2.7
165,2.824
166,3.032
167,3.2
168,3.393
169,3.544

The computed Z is 65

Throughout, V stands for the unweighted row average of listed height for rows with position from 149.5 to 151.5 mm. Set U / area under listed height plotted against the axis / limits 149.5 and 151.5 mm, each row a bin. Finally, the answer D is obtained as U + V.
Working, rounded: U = 5.6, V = 2.8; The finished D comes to 8.4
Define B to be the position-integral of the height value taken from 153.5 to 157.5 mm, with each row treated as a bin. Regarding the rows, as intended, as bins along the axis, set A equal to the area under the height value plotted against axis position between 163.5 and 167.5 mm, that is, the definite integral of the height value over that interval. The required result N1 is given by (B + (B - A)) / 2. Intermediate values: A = 11.8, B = 9.9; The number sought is 4.0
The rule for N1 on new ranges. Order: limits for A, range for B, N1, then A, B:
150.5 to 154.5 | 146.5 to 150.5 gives 6.7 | 10.6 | 12.0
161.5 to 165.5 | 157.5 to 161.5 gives 4.4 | 10.7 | 9.7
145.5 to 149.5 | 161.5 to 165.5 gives 4.6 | 12.3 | 10.7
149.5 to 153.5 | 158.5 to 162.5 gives 4.4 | 10.9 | 9.9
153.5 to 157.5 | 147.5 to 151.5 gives 6.7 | 9.9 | 11.7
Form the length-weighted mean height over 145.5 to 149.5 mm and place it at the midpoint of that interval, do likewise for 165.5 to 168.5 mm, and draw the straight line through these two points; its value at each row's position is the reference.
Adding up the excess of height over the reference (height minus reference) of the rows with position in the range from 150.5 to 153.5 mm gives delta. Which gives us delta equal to -1.24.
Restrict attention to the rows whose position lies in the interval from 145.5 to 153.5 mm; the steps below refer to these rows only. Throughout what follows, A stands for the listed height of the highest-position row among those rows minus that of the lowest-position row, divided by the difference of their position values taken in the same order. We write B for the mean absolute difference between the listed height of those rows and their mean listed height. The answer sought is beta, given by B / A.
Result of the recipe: -2.4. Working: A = -0.07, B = 0.17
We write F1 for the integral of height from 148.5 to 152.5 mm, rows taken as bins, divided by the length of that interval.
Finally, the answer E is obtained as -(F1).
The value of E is -2.8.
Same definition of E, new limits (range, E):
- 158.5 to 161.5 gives -2.5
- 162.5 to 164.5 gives -2.7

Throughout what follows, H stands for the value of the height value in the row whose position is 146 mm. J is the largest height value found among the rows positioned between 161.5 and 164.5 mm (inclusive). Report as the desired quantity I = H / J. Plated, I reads 1.15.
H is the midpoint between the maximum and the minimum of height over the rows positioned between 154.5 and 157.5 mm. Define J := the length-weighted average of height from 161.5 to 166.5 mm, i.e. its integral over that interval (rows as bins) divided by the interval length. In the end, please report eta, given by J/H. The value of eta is 1.12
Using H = 2.45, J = 2.7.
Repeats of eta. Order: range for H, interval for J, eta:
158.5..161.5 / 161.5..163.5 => 1.05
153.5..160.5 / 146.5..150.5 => 1.22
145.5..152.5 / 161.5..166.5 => 0.94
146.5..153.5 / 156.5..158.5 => 0.83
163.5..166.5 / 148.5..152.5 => 0.98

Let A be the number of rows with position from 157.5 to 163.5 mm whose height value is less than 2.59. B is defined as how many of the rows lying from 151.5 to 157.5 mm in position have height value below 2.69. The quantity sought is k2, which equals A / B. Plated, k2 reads 1.0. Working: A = 5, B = 5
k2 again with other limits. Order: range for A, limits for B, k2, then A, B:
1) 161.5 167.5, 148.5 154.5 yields 0.5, 1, 2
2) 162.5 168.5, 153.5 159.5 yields 0.0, 0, 6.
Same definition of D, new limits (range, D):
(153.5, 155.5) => 7.7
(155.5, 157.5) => 7.2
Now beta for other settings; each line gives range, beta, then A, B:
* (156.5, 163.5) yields 1.8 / 0.05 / 0.08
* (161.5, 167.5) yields 1.5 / 0.13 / 0.20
